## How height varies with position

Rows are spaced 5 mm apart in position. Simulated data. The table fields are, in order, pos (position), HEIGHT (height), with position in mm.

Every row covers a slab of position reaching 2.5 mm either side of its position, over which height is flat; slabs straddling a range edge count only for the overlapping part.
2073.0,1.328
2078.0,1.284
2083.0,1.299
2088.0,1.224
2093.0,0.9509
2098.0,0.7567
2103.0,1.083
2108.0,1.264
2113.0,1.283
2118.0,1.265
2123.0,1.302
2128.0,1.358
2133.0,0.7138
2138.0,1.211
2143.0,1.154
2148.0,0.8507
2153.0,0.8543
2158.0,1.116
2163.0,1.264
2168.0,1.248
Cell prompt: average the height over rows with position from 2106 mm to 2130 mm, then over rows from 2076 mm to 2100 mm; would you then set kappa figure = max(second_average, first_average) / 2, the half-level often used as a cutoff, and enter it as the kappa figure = 0.65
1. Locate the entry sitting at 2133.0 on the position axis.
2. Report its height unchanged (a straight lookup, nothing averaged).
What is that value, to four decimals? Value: 0.7138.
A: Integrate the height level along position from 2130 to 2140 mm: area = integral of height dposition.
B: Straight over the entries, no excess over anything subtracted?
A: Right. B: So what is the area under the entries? 10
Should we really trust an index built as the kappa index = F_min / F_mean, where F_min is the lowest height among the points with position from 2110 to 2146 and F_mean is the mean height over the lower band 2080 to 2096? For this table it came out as 0.62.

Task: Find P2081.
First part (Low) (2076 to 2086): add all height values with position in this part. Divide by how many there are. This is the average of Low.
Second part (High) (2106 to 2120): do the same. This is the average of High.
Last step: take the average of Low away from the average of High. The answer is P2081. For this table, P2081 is -0.02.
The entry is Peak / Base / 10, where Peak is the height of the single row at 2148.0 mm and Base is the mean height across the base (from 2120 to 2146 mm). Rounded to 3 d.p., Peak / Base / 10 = 0.074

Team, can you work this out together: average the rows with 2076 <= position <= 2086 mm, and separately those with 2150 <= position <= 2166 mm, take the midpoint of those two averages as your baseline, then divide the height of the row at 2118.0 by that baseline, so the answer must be 1.07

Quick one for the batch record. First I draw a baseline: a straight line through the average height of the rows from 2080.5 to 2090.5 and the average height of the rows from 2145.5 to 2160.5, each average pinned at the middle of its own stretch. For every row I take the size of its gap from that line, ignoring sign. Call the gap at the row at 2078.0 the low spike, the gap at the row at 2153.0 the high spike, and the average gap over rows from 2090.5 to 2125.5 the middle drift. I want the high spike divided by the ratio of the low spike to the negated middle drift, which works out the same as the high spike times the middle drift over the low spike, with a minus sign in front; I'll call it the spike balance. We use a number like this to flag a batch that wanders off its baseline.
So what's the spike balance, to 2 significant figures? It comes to -1.4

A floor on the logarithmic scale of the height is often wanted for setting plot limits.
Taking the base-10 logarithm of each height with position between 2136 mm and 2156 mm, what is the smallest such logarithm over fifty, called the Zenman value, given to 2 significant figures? -0.0014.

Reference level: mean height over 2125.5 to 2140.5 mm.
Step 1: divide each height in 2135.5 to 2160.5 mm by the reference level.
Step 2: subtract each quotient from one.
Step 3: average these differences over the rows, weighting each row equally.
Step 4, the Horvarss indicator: 0.05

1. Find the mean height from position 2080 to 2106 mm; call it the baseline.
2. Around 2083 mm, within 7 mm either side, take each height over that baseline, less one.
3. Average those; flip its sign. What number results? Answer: -0.19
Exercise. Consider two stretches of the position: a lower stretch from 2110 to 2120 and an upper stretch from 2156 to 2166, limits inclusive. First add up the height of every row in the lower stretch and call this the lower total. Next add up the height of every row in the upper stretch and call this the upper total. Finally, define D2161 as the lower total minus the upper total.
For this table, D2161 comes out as 0.2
